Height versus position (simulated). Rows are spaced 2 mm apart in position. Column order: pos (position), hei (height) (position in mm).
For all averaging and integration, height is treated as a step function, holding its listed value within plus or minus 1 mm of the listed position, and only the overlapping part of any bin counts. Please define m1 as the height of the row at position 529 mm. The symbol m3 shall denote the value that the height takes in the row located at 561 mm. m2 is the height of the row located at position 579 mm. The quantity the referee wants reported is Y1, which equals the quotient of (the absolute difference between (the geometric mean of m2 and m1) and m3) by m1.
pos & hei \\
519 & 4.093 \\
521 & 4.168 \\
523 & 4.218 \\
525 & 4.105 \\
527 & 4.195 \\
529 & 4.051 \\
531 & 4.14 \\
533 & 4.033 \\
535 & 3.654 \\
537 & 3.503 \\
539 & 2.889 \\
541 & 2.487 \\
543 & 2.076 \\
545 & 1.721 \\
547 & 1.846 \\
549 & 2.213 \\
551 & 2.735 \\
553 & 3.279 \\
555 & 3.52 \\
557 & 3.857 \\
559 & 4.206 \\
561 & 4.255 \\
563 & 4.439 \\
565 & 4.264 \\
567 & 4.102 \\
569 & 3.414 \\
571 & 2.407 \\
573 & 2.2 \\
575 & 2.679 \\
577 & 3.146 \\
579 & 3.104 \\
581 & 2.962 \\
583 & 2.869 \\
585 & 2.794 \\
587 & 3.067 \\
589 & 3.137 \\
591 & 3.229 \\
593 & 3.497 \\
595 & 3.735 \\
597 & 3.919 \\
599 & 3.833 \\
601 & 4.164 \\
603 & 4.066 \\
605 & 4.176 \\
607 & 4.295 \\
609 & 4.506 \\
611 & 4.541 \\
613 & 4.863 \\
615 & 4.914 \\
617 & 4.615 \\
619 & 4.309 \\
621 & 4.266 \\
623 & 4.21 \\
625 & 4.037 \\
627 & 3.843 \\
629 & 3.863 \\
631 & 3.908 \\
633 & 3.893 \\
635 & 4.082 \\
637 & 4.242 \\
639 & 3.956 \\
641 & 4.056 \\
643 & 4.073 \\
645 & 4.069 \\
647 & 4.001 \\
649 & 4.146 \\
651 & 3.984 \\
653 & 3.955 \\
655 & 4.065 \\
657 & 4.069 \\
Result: 0.18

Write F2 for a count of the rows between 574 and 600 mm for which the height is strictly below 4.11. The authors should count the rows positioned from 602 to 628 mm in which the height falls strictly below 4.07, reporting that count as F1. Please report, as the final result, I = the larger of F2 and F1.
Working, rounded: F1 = 3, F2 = 13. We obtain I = 13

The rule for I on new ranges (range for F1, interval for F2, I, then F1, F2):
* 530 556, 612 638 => 12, 12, 6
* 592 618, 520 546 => 9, 5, 9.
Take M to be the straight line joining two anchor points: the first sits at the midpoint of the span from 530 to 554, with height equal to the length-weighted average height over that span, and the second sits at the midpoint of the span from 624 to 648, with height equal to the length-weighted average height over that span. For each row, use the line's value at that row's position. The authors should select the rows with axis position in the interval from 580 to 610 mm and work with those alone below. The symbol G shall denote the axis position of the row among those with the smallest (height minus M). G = 585 mm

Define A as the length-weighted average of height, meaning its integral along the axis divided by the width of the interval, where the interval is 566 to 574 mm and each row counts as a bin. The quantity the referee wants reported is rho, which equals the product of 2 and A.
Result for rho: 6.1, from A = 3.0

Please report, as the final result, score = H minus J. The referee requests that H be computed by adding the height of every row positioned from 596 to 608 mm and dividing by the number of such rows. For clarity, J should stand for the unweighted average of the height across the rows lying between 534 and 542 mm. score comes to 0.9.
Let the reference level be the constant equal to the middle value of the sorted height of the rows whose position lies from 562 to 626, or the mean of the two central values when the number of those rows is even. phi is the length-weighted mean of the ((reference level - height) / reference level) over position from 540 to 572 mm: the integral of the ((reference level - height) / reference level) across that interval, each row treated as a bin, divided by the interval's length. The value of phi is 0.20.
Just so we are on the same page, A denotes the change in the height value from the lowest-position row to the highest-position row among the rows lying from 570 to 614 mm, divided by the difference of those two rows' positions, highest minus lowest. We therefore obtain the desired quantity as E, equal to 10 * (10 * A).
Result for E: 6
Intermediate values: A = 0.06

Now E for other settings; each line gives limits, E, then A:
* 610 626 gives -4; -0.04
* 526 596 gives -1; -0.01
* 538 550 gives -7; -0.07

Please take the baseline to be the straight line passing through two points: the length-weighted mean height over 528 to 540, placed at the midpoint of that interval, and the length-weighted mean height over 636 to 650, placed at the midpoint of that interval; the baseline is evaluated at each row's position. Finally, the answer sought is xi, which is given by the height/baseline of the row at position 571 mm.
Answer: 0.63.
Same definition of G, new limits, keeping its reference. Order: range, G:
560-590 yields 573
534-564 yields 545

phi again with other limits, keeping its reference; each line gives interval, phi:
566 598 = 0.21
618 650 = -0.02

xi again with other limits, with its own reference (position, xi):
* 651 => 0.97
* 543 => 0.55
